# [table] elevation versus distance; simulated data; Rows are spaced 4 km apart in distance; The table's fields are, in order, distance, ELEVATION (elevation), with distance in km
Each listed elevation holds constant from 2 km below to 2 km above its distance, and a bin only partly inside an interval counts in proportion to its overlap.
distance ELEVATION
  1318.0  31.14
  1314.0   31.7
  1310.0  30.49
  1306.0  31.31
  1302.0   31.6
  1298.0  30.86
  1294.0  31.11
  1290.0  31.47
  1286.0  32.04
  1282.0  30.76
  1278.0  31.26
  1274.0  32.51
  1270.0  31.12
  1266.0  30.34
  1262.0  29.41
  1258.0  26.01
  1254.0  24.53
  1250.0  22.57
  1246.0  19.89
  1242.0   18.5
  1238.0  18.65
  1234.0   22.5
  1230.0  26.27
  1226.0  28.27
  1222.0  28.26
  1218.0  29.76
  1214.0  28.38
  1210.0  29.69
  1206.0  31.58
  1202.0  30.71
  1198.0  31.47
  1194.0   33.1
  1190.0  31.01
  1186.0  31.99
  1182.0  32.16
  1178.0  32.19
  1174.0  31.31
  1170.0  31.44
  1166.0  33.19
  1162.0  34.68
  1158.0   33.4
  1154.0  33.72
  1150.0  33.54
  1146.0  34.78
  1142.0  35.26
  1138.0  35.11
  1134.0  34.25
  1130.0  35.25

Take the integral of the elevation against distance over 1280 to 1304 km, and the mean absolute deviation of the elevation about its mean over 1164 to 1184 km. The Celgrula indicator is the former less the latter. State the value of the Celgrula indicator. 751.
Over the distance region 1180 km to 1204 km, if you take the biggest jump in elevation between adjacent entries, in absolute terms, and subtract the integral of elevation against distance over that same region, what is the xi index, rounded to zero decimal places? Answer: -760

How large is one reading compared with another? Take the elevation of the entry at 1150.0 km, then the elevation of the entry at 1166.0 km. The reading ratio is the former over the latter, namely 1.01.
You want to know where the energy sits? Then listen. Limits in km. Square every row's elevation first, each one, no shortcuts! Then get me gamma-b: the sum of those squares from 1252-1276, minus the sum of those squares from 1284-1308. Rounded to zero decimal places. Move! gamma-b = -827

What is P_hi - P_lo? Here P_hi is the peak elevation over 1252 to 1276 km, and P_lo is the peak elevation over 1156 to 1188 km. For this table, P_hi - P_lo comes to -2.2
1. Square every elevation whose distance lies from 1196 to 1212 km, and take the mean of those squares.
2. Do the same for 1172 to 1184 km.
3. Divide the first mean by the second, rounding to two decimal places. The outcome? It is 0.94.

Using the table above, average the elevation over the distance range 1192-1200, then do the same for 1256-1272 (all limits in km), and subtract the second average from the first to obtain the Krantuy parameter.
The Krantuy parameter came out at 3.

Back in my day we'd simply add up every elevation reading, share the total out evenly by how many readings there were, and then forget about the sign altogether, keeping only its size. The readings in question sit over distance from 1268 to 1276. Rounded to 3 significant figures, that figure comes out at 31.8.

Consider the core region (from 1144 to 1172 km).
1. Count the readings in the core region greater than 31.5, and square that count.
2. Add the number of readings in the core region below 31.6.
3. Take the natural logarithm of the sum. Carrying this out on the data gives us 3.6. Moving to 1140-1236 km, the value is 5.1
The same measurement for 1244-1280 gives 2.2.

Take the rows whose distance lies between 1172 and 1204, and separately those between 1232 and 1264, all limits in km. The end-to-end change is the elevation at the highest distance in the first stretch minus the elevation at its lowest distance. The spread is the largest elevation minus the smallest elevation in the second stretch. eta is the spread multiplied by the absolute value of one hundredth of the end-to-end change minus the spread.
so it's 119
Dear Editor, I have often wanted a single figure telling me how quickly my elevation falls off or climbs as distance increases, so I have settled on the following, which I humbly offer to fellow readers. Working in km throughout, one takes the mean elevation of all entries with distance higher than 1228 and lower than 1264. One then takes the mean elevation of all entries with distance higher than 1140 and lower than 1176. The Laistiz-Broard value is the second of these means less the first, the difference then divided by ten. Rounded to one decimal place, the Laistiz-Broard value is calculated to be 1.0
